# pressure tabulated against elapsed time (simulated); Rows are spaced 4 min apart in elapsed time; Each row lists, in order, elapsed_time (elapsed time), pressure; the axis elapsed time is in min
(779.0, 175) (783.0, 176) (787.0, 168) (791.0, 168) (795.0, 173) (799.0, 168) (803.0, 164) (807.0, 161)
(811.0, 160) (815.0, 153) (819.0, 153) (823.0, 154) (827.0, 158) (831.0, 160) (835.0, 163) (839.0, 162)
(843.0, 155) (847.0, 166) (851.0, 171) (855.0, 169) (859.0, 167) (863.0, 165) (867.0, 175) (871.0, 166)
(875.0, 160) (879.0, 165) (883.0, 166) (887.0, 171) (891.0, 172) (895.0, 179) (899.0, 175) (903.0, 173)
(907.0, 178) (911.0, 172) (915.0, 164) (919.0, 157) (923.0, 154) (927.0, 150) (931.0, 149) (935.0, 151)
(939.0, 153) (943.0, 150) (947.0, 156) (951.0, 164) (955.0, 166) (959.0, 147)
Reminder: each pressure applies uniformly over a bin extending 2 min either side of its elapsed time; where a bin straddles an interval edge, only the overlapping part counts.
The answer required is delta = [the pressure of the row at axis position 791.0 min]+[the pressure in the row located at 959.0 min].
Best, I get 315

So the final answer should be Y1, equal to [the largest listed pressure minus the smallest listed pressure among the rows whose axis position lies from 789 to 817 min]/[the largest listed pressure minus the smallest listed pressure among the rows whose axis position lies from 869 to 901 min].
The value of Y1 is 1.05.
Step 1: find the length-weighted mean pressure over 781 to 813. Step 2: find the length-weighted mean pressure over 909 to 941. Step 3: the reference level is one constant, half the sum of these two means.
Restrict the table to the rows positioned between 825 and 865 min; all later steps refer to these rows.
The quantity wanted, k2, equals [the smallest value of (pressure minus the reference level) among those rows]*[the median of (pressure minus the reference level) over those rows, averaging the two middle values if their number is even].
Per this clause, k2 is -15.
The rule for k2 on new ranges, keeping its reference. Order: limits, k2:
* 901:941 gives 80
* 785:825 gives -7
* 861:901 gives -12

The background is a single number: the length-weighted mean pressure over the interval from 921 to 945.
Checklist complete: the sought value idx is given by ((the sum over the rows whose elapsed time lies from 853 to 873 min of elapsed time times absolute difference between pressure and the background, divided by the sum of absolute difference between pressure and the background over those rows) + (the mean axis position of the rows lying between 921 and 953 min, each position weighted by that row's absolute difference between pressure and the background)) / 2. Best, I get 903.3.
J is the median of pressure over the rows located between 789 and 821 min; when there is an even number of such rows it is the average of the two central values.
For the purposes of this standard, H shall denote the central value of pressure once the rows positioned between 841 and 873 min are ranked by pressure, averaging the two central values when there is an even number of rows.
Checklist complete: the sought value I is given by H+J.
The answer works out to 329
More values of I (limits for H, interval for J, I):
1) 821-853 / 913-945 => 313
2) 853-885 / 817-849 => 325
